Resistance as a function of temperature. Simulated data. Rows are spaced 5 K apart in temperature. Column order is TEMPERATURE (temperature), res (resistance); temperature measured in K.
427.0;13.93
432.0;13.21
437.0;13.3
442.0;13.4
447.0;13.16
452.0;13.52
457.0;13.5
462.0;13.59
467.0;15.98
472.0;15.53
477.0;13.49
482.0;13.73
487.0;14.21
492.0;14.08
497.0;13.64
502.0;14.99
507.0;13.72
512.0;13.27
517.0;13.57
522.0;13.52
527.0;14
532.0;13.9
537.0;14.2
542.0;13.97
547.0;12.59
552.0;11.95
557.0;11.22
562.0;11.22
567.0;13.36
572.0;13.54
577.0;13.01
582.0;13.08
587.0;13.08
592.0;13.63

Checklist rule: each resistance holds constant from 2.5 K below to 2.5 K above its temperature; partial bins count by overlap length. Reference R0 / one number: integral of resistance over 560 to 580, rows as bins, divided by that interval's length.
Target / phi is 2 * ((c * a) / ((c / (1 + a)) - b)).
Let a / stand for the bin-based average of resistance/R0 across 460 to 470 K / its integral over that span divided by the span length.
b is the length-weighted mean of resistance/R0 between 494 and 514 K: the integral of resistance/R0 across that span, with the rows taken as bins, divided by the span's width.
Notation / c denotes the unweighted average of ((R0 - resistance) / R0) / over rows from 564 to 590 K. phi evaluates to 0.06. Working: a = 1.160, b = 1.085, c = -0.030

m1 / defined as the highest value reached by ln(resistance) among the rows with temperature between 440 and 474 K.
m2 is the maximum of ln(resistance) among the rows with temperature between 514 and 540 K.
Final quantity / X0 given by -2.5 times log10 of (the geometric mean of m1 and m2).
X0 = -1.08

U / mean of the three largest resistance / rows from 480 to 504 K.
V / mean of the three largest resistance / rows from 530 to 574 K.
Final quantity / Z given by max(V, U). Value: 14.4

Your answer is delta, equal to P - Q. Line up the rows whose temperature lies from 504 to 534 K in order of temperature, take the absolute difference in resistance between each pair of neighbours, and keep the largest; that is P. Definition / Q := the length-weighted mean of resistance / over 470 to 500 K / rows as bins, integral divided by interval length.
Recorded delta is -13.6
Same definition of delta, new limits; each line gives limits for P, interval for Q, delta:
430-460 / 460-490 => -14.1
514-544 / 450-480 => -13.8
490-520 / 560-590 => -11.6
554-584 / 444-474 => -12.0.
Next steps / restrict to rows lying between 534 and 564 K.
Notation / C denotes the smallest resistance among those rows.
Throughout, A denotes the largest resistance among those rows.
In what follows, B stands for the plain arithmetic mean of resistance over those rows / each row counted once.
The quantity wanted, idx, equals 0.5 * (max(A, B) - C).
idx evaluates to 1.5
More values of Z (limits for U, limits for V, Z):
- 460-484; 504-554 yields 15.1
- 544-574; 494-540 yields 14.4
